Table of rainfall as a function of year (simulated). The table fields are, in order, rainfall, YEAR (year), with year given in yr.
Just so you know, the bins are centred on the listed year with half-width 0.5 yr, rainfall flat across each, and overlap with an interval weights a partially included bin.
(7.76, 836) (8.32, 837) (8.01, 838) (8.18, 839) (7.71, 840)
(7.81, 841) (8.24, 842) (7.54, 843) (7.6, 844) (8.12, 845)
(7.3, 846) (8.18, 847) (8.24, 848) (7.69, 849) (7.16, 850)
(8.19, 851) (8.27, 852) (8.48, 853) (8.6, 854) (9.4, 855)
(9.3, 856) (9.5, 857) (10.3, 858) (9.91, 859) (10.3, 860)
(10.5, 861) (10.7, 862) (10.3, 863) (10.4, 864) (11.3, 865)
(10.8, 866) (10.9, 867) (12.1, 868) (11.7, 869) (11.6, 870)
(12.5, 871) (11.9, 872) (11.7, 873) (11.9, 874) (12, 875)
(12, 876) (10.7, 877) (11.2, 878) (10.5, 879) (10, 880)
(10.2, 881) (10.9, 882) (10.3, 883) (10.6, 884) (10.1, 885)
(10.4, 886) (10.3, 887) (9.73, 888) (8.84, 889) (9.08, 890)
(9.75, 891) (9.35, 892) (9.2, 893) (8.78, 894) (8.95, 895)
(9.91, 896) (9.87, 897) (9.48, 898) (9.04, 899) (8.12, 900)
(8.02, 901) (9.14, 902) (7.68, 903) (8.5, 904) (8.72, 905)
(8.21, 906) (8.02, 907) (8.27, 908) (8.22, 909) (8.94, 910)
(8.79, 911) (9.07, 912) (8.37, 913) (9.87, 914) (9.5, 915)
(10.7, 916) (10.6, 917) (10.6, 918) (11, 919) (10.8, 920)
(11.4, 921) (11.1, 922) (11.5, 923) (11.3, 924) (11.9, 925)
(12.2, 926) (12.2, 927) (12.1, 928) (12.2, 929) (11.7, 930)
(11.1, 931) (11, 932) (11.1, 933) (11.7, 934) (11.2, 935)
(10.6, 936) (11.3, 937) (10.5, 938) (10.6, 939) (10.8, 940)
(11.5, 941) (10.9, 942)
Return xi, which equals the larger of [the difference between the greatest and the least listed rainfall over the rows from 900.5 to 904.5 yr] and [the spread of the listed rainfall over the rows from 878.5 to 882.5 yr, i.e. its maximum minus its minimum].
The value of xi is 1.5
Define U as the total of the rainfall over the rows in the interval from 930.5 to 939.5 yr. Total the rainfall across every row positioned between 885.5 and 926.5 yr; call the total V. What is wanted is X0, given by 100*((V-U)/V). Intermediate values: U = 99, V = 393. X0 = 75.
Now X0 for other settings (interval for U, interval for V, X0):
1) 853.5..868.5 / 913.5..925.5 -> -18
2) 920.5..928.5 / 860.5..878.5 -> 54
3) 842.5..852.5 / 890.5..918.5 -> 69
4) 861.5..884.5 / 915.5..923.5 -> -192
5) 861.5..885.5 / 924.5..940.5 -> -46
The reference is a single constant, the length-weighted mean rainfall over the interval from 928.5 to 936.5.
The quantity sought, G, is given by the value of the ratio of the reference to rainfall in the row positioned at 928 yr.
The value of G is 0.9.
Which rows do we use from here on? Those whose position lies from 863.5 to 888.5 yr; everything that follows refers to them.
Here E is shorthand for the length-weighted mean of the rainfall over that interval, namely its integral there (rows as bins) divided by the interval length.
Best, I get 11.0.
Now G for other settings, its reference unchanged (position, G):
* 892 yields 1.2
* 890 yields 1.2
